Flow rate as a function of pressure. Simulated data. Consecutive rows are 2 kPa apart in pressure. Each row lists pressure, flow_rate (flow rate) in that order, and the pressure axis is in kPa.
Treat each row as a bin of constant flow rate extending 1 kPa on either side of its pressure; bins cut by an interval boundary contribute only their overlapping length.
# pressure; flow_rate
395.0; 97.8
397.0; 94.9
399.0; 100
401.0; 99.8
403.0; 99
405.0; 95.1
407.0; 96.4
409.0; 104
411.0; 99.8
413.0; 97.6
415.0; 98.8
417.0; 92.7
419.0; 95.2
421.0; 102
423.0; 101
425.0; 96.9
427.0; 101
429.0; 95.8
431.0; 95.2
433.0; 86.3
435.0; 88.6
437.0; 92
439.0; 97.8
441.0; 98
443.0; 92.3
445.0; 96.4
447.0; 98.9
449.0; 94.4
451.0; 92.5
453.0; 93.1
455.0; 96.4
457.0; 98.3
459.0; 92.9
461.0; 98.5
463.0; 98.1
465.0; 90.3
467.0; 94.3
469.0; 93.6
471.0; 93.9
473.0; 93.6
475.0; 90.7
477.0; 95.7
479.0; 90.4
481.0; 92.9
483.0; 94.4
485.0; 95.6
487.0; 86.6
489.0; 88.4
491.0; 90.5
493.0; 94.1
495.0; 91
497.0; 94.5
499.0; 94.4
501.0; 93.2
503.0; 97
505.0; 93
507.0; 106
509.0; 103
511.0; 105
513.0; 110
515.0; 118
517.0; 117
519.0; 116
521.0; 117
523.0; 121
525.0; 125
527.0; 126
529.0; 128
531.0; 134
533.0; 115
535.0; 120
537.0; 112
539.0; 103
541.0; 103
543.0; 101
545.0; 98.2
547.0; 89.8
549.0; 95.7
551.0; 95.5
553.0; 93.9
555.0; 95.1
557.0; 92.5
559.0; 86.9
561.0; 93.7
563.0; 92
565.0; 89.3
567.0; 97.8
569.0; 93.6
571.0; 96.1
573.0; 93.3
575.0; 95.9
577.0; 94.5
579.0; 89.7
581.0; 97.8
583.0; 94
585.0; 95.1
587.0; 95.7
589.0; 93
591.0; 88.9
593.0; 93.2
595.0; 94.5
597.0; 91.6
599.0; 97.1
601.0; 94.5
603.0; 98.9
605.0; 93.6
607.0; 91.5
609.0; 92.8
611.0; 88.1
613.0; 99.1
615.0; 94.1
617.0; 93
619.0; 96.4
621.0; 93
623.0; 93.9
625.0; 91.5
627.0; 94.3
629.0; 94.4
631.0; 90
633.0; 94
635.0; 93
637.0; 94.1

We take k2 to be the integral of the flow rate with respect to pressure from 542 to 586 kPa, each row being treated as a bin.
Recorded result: 4143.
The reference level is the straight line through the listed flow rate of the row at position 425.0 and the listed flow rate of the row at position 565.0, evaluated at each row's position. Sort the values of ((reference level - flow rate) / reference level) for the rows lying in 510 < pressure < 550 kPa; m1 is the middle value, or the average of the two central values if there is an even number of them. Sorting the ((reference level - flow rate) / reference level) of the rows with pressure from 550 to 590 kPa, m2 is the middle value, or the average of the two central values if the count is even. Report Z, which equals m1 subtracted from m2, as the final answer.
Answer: 0.21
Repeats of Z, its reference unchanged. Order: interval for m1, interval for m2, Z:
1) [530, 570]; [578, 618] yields -0.01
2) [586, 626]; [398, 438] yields 0.08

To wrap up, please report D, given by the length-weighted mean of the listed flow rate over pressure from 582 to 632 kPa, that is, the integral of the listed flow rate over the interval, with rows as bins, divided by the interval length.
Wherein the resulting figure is 94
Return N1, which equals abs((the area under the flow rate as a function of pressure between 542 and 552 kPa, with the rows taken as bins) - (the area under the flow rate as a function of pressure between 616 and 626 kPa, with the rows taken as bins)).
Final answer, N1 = 25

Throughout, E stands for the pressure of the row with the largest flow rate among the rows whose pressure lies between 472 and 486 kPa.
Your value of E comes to 477.0 kPa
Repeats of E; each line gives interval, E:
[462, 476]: 463.0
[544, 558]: 545.0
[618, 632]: 619.0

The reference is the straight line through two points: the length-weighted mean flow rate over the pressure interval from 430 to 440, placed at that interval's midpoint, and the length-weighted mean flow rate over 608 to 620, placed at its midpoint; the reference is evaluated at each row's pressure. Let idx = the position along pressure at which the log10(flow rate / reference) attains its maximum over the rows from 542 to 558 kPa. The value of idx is 543.0 kPa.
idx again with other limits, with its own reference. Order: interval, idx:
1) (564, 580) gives 567.0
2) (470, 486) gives 477.0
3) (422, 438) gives 423.0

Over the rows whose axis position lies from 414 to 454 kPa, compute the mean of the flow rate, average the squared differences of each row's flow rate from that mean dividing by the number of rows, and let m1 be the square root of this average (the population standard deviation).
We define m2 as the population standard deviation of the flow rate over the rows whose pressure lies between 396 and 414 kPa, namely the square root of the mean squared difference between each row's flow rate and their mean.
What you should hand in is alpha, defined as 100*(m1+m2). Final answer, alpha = 669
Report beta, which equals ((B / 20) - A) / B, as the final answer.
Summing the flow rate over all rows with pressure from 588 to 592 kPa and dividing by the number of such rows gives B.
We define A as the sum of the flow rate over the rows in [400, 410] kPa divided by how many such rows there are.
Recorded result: -1.04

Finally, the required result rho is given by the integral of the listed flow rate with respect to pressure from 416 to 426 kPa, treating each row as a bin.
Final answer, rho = 976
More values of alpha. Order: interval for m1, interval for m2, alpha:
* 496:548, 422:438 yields 1718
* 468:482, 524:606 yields 1322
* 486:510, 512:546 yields 1512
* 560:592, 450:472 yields 525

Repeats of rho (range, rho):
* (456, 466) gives 956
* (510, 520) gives 1132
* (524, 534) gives 1256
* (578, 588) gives 945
